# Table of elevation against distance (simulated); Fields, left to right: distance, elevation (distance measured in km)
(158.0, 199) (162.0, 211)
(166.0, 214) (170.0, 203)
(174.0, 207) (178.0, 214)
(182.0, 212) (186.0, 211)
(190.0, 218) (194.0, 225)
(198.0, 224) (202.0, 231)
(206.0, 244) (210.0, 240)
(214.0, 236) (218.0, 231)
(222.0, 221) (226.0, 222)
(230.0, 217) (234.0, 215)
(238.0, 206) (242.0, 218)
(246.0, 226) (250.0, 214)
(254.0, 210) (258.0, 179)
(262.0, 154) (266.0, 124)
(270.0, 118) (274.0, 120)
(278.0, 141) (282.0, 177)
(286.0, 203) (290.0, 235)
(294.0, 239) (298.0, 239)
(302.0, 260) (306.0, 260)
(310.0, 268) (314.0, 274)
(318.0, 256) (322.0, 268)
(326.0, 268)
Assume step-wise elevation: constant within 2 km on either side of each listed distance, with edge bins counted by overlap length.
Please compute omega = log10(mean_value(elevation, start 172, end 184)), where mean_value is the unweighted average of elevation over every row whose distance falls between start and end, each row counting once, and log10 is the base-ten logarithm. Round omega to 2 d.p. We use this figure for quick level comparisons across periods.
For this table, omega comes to 2.32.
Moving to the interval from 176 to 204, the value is 2.34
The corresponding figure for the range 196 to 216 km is 2.37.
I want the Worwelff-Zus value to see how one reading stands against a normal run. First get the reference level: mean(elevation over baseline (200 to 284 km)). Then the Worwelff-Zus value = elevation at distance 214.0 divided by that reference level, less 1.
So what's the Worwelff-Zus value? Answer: 0.2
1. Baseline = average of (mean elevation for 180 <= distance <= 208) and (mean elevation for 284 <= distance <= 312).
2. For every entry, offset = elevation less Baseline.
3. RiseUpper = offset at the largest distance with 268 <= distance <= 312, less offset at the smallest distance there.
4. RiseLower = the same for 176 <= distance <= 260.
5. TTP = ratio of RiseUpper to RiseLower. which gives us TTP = -4.3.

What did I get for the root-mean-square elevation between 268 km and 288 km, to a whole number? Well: 155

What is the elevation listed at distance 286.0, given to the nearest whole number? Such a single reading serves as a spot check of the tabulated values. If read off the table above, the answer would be 203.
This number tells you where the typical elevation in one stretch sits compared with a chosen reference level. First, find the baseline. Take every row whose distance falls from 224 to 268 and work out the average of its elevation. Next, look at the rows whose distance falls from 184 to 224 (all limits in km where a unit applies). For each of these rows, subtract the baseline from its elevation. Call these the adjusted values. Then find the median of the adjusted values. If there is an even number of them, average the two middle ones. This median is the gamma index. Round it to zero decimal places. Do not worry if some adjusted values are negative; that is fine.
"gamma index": 29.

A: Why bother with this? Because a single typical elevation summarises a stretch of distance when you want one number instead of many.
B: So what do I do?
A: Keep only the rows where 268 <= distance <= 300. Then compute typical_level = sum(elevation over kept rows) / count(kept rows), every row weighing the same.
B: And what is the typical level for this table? 184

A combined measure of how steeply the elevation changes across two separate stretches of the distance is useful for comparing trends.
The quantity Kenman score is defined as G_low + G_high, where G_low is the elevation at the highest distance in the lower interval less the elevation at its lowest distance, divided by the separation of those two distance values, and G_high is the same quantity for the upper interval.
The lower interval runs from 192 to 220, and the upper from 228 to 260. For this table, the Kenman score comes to -1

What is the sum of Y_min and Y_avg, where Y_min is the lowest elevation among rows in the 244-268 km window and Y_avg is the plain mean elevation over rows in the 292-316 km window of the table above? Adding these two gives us 381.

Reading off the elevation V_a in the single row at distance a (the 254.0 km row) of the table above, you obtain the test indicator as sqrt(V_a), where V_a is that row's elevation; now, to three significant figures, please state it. 14.5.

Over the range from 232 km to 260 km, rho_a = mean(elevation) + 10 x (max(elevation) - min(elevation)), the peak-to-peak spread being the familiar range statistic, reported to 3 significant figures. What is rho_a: 680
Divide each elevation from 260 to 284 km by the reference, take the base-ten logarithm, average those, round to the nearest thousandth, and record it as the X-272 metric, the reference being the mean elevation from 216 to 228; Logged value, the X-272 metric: -0.213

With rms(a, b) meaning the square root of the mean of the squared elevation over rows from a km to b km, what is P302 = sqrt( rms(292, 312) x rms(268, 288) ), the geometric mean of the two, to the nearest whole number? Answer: 198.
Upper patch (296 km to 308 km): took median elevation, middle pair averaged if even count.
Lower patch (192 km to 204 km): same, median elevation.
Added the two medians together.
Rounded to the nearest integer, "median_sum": 485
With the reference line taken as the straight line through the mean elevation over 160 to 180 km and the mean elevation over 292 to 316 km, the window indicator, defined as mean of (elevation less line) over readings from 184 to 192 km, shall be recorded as -2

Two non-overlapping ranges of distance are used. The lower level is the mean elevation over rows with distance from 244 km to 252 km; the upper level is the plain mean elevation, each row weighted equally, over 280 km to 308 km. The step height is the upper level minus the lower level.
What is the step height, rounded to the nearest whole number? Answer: 10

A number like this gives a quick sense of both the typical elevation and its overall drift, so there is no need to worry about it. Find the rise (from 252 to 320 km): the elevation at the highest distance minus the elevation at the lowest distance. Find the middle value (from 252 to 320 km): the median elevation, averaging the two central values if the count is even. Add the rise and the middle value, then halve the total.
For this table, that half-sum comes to 128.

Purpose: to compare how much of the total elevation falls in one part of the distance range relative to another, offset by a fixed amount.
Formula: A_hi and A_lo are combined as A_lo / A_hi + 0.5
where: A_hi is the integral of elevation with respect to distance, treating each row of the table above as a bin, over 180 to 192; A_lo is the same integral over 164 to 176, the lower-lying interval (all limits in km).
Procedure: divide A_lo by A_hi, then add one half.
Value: 1.47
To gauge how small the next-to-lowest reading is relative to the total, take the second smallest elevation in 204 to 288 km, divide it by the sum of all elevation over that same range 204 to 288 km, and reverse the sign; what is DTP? -0.029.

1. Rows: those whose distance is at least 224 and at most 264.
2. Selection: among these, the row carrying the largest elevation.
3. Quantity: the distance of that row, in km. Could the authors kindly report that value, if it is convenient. 246.0 km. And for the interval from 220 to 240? 226.0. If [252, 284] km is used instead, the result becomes 254.0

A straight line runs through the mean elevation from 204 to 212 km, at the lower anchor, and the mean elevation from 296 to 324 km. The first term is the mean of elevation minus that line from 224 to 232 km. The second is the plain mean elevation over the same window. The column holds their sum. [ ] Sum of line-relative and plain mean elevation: 193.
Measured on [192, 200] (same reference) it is 209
